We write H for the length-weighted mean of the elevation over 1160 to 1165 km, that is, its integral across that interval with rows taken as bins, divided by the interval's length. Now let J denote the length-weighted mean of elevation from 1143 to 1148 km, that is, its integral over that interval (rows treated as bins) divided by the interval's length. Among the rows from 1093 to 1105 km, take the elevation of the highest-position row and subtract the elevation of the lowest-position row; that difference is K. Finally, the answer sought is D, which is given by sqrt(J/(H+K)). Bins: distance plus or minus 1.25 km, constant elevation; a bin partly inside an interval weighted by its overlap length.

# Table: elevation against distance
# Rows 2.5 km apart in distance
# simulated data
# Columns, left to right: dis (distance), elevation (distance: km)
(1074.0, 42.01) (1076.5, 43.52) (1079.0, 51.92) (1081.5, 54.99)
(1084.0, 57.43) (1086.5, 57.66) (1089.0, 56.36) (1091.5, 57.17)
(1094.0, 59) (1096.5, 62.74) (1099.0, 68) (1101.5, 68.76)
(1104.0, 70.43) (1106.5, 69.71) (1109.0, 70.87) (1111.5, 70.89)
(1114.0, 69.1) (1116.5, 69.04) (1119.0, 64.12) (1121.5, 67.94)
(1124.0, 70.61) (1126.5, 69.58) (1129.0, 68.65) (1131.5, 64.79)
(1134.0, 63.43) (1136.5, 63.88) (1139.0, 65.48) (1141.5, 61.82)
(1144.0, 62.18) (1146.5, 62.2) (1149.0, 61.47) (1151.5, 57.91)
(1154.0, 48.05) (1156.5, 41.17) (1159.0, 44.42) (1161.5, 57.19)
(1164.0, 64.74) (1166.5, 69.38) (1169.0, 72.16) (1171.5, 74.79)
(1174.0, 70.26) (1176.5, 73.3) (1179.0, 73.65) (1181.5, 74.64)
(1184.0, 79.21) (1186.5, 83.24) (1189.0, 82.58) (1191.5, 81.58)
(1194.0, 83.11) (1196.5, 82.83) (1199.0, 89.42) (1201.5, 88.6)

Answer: 0.93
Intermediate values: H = 60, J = 62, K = 11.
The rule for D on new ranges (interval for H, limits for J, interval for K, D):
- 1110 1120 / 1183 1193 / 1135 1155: 1.25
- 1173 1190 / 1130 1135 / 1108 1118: 0.93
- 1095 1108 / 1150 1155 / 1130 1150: 0.91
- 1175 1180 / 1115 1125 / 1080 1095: 0.94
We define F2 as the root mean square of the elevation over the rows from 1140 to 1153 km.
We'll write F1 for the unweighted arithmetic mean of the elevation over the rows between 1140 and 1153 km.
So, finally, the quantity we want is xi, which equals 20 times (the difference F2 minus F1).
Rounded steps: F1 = 61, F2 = 61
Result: 0.4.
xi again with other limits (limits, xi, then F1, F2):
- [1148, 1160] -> 12.0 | 51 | 51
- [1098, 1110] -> 0.2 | 70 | 70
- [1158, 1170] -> 16.0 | 62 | 62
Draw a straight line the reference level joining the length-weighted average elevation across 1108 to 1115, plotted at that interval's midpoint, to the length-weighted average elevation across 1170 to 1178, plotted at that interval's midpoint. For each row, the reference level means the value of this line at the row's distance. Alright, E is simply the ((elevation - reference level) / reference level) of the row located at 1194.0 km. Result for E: 0.13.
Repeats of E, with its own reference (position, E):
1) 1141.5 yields -0.14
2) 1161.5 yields -0.21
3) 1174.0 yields -0.03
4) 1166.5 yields -0.04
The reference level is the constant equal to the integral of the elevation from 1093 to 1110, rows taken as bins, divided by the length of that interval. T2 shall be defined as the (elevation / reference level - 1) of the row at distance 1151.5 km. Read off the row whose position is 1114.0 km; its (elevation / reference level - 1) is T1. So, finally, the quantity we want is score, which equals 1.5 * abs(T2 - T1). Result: 0.3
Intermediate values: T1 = 0.03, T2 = -0.14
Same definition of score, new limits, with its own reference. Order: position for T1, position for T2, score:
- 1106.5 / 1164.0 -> 0.1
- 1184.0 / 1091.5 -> 0.5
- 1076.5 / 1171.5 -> 0.7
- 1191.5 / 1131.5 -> 0.4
